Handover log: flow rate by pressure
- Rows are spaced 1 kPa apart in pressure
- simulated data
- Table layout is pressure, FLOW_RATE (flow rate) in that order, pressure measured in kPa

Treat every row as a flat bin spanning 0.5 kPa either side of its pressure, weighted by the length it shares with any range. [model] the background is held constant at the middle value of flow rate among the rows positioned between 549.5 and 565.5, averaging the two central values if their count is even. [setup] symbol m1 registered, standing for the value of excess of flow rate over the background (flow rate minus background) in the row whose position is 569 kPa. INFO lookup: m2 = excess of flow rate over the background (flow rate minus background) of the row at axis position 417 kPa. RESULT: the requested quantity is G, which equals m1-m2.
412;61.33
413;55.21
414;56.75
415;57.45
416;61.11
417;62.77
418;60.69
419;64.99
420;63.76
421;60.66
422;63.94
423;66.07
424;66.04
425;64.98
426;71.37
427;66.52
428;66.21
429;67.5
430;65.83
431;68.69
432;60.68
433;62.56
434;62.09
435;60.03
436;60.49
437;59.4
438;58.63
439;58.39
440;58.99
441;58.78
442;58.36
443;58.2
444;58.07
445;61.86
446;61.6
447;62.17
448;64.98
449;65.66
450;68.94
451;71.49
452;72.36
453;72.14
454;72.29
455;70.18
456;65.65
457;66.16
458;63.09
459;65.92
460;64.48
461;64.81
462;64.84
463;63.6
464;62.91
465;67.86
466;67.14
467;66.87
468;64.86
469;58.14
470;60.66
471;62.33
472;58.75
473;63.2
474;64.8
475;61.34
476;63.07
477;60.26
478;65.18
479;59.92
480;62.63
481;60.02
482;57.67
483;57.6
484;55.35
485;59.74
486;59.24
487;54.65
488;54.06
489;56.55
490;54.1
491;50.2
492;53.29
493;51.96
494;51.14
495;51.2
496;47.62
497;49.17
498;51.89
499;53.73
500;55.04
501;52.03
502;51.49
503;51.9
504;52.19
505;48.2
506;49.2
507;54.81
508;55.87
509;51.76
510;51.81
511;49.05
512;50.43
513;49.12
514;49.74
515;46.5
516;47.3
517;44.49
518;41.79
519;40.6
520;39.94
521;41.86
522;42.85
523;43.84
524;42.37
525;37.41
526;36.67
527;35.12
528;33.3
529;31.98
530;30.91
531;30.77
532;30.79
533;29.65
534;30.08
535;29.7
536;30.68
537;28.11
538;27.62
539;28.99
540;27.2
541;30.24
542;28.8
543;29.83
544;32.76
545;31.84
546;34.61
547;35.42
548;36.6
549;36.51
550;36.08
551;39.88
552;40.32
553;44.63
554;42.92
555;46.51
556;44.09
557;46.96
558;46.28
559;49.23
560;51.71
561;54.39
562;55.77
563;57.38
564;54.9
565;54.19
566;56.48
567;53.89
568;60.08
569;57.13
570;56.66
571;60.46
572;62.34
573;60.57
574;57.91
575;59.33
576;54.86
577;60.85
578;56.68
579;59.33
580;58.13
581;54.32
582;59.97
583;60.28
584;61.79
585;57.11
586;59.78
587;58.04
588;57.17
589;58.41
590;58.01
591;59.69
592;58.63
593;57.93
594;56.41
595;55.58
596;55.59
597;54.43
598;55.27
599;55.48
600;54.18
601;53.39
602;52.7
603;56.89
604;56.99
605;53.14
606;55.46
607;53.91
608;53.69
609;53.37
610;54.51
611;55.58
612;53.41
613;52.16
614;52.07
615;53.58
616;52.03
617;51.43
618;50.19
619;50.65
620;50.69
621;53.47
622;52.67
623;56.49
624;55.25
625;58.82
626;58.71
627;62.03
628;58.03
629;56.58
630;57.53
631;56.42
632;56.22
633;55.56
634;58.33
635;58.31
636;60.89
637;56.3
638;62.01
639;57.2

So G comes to -6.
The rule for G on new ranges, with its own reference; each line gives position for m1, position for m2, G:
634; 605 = 5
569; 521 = 15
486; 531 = 28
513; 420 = -15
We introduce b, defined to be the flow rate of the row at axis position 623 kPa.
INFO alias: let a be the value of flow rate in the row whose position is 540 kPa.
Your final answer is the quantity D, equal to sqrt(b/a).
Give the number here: 1.44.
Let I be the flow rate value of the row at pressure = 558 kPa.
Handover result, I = 46.28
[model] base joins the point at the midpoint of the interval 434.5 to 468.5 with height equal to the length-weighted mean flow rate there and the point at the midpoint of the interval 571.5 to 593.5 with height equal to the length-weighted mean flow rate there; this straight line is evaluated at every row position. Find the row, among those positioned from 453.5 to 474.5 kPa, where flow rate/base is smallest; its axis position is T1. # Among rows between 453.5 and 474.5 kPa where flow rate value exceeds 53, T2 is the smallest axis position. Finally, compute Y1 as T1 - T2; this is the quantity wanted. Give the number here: 15 kPa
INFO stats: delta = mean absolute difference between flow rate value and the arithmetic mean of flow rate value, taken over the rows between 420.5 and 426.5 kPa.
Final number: 2.3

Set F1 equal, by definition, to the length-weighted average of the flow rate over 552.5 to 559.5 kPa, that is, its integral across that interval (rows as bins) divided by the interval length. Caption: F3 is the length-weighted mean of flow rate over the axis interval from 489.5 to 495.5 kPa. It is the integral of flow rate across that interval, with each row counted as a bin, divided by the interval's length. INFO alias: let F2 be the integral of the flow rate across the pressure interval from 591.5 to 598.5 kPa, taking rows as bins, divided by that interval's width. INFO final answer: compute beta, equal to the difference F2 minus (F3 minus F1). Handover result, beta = 50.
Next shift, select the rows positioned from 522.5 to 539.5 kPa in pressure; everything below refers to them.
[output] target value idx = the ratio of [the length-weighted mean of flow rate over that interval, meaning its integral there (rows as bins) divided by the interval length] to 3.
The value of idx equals 10.9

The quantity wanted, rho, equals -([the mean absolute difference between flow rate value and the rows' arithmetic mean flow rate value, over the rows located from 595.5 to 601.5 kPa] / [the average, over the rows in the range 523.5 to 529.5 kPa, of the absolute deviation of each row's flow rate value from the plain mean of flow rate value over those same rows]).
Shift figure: -0.27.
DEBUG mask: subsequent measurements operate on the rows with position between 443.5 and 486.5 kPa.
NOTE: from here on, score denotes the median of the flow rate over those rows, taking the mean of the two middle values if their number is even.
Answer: 63.2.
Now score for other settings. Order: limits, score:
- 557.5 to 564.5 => 54.4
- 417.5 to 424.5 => 63.9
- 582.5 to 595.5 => 58.0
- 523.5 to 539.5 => 30.8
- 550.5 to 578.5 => 54.9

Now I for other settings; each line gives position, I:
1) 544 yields 32.76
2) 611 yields 55.58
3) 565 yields 54.19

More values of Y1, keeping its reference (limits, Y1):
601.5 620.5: 15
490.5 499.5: 4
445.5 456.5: 0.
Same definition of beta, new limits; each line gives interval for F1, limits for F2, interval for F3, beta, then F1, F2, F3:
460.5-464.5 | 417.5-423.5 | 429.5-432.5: 62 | 64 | 63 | 65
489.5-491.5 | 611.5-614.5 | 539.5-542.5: 76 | 52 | 53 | 29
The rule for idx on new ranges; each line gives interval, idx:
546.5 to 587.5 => 17.6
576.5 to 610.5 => 18.9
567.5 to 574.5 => 19.8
